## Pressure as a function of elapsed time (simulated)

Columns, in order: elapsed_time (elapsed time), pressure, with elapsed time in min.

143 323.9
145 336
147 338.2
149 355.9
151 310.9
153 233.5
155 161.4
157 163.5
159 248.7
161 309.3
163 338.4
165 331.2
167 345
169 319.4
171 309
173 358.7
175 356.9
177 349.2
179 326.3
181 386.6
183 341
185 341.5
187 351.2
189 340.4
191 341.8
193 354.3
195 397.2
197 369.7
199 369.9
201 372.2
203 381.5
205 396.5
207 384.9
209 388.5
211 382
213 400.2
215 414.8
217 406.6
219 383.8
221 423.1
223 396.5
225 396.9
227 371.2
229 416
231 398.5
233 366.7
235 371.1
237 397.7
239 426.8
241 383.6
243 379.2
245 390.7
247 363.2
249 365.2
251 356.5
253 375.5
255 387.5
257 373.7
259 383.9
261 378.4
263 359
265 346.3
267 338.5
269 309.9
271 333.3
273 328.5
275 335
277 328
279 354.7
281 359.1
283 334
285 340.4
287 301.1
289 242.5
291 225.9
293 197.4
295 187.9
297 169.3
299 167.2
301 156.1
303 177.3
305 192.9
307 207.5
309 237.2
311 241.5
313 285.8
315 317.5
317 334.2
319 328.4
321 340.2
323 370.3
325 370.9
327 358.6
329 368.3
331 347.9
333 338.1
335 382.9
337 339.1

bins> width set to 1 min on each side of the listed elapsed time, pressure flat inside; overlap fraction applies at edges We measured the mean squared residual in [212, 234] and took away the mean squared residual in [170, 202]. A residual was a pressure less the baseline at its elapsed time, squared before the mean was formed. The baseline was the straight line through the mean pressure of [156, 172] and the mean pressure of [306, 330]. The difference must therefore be 5813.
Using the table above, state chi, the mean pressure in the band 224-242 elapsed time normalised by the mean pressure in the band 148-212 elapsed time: 1.2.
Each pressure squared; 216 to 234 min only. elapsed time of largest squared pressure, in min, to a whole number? 221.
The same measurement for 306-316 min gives 315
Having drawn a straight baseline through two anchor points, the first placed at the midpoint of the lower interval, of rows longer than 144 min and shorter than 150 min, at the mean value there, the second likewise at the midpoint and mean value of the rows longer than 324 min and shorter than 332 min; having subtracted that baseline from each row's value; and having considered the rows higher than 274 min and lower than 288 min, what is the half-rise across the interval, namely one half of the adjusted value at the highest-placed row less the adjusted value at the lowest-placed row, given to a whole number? -18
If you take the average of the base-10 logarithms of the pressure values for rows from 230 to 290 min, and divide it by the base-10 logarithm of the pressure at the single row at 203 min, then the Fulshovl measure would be 0.988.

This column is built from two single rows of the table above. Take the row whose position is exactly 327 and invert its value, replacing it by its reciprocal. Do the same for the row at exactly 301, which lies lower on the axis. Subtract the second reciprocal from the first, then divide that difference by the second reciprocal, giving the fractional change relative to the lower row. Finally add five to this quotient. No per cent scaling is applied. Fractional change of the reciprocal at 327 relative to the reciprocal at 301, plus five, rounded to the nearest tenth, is 4.4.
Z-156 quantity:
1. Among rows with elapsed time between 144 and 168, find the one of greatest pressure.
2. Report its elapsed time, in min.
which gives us 149 min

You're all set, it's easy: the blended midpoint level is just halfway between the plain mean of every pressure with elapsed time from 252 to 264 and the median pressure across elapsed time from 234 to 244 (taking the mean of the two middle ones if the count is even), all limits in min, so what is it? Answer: 380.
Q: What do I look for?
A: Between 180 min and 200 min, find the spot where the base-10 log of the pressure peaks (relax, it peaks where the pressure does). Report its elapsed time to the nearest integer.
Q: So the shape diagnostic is 195 min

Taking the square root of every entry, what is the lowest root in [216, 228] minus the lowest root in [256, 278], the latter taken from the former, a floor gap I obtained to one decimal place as 1.7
